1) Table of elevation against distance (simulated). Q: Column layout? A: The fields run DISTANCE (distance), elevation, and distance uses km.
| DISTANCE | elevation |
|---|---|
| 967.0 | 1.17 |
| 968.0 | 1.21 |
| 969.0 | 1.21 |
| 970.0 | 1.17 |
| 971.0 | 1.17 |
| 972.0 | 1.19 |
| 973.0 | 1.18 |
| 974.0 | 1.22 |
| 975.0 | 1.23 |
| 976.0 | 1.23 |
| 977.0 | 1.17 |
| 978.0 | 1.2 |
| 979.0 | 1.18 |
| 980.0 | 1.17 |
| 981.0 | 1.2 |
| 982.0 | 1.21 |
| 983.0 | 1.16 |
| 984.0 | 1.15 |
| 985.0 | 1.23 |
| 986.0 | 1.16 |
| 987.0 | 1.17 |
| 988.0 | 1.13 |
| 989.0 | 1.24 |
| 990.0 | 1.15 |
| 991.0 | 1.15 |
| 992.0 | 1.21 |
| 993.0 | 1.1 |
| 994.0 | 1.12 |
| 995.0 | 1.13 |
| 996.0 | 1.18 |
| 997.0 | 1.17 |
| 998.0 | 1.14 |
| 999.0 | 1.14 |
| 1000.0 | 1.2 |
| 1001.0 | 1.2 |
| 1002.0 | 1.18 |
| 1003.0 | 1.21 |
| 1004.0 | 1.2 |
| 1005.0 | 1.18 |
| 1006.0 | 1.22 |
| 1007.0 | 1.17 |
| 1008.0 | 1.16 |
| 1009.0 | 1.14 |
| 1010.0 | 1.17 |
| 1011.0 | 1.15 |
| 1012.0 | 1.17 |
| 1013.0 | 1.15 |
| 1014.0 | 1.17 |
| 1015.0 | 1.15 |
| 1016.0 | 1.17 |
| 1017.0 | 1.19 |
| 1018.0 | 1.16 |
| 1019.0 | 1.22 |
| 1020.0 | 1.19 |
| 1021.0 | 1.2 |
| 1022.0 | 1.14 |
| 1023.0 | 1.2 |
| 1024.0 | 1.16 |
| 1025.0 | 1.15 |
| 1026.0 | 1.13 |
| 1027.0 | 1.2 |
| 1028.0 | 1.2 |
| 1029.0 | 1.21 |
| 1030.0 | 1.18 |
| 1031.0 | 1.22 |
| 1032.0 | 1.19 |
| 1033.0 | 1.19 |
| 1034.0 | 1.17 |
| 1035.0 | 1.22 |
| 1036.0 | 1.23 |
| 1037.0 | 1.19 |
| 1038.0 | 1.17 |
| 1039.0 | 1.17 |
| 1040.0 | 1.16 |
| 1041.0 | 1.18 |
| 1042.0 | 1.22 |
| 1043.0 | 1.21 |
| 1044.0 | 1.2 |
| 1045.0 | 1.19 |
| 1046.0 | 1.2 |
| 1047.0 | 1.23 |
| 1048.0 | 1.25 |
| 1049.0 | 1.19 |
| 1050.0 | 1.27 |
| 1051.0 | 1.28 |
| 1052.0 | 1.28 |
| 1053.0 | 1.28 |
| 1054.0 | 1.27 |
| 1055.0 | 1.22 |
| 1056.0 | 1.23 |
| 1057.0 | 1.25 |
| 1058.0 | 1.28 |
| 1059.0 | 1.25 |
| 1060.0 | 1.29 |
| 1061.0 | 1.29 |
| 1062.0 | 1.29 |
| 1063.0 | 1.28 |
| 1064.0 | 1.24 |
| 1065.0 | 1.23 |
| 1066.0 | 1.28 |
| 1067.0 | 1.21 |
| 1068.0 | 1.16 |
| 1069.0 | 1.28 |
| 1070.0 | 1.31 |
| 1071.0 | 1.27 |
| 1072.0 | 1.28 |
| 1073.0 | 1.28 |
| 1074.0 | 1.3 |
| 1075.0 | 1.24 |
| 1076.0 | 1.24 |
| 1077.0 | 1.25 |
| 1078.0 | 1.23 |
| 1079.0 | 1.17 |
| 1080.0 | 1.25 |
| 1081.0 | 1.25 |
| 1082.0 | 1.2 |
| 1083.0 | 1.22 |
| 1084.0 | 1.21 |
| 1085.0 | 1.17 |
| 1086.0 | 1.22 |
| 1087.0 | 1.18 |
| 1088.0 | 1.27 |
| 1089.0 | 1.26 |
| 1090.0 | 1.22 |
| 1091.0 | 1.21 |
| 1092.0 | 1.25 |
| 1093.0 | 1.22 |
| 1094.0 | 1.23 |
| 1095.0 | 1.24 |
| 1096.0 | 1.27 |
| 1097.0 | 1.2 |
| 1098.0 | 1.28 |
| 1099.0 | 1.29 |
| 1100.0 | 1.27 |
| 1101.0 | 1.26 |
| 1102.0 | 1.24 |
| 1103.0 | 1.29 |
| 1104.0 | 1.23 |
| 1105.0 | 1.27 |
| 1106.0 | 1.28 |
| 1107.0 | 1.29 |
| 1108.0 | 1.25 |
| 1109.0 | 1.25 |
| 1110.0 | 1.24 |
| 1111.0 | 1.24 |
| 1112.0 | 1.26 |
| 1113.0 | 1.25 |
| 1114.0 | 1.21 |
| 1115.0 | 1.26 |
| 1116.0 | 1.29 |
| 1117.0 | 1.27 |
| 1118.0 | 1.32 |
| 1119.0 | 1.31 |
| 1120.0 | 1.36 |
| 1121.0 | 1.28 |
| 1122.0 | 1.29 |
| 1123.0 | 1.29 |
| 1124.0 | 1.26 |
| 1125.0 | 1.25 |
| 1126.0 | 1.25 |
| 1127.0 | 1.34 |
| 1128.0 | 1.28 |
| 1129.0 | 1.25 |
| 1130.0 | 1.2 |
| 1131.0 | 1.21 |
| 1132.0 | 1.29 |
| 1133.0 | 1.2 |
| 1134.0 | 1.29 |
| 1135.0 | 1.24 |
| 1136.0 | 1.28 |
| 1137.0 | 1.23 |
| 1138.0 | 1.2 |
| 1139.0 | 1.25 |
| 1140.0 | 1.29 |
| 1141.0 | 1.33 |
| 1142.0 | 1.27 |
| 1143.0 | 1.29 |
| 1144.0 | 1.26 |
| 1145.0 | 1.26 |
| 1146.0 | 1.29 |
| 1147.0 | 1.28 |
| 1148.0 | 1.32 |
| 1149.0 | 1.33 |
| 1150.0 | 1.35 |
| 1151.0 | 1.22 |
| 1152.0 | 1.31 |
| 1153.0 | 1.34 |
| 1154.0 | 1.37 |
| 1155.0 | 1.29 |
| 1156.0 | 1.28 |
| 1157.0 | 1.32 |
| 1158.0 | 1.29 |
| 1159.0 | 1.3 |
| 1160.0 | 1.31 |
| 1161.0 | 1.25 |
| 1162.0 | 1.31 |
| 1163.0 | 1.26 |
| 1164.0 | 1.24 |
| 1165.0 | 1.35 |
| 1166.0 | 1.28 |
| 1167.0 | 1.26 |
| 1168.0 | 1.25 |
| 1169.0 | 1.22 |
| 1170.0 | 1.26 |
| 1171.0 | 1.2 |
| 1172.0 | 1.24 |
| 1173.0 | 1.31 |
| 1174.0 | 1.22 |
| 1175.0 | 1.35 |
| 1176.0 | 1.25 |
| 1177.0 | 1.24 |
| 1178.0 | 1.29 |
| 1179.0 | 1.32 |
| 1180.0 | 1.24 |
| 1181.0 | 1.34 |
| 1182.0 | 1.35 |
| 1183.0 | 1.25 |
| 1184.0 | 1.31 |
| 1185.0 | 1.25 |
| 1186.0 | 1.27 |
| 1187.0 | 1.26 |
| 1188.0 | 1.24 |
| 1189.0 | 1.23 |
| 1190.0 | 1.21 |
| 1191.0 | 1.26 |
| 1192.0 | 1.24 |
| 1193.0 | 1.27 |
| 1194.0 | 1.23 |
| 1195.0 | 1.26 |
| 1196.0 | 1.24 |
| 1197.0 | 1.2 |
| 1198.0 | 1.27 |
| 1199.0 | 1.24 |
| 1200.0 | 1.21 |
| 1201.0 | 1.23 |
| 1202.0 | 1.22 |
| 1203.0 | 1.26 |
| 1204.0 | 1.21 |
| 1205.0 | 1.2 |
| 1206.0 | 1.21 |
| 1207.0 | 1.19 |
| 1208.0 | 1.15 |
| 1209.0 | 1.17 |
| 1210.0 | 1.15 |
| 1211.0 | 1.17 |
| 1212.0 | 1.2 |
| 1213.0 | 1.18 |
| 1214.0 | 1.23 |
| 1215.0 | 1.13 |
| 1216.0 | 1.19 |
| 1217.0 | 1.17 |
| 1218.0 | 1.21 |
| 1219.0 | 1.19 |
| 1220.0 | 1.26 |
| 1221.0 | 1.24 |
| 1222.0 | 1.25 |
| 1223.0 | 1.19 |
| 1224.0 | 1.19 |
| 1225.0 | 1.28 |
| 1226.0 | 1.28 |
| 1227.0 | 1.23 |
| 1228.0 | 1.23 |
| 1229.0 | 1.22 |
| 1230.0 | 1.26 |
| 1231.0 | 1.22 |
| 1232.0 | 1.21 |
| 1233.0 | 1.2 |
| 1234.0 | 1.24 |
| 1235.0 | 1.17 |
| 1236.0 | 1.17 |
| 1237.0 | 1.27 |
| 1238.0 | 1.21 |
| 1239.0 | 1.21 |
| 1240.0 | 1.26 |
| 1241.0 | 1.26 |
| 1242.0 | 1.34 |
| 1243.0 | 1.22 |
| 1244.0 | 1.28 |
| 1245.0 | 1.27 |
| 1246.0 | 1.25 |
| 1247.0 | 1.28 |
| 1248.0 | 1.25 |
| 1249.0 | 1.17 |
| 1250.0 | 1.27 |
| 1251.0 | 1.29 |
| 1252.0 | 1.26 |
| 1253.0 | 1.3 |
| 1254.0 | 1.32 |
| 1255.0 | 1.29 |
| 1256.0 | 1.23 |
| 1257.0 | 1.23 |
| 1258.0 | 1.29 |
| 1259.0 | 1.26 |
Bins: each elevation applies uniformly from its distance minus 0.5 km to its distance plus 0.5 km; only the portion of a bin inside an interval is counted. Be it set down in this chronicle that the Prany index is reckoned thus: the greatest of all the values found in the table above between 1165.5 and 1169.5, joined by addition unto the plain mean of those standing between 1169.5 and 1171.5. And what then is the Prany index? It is 2.51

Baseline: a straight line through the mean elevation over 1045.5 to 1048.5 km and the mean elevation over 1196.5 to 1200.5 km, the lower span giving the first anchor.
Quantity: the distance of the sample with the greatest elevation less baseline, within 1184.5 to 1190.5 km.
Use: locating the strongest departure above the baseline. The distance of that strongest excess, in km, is 1186.0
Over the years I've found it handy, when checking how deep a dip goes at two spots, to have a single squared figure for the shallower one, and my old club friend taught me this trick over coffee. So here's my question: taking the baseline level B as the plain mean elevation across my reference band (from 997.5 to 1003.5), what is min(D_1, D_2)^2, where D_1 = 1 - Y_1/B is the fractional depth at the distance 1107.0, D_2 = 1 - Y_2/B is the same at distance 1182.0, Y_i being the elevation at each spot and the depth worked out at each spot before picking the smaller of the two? 0.021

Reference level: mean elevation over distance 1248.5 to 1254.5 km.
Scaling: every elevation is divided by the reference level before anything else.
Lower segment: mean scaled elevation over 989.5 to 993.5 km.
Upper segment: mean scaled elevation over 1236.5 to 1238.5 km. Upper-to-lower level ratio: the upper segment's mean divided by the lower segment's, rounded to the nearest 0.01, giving 1.08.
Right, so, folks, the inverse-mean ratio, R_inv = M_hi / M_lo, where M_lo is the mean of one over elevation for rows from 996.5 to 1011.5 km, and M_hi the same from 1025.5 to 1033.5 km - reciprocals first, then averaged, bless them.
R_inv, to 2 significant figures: 0.99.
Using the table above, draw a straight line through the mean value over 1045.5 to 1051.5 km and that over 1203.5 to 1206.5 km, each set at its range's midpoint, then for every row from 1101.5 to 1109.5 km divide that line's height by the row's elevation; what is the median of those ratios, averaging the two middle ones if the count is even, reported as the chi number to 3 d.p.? 0.973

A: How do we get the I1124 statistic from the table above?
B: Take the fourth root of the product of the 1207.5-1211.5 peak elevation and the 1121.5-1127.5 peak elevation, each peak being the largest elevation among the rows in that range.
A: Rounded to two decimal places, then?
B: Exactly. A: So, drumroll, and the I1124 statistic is 1.12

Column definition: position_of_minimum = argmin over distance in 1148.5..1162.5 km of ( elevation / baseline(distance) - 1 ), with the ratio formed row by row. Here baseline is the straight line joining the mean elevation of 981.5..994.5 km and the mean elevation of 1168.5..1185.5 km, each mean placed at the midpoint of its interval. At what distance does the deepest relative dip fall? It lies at 1151.0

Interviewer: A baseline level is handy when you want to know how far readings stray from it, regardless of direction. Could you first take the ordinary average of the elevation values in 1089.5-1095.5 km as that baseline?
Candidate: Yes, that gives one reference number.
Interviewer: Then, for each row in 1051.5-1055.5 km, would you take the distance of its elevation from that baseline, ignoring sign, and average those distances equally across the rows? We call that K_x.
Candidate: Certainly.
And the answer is 0.038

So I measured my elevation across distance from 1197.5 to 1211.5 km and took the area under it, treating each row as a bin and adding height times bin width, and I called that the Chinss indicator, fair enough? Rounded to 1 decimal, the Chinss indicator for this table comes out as 16.9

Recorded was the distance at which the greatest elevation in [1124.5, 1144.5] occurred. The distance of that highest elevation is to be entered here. 1127.0 km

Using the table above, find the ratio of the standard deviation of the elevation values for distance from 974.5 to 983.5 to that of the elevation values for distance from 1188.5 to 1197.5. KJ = 1.12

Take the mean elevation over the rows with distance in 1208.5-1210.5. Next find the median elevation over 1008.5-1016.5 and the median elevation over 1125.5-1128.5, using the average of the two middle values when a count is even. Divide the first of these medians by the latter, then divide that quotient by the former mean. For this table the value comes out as 0.781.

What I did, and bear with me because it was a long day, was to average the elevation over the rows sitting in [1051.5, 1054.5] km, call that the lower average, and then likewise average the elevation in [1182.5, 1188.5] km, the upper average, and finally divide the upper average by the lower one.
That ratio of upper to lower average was 0.99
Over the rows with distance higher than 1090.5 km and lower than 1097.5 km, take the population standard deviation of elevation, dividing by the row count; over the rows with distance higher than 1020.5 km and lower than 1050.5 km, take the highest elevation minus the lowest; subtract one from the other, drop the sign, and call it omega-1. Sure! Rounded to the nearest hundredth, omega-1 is 0.12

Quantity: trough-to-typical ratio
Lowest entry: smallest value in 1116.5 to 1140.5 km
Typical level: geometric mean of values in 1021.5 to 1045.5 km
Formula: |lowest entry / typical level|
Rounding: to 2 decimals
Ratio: 1.01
